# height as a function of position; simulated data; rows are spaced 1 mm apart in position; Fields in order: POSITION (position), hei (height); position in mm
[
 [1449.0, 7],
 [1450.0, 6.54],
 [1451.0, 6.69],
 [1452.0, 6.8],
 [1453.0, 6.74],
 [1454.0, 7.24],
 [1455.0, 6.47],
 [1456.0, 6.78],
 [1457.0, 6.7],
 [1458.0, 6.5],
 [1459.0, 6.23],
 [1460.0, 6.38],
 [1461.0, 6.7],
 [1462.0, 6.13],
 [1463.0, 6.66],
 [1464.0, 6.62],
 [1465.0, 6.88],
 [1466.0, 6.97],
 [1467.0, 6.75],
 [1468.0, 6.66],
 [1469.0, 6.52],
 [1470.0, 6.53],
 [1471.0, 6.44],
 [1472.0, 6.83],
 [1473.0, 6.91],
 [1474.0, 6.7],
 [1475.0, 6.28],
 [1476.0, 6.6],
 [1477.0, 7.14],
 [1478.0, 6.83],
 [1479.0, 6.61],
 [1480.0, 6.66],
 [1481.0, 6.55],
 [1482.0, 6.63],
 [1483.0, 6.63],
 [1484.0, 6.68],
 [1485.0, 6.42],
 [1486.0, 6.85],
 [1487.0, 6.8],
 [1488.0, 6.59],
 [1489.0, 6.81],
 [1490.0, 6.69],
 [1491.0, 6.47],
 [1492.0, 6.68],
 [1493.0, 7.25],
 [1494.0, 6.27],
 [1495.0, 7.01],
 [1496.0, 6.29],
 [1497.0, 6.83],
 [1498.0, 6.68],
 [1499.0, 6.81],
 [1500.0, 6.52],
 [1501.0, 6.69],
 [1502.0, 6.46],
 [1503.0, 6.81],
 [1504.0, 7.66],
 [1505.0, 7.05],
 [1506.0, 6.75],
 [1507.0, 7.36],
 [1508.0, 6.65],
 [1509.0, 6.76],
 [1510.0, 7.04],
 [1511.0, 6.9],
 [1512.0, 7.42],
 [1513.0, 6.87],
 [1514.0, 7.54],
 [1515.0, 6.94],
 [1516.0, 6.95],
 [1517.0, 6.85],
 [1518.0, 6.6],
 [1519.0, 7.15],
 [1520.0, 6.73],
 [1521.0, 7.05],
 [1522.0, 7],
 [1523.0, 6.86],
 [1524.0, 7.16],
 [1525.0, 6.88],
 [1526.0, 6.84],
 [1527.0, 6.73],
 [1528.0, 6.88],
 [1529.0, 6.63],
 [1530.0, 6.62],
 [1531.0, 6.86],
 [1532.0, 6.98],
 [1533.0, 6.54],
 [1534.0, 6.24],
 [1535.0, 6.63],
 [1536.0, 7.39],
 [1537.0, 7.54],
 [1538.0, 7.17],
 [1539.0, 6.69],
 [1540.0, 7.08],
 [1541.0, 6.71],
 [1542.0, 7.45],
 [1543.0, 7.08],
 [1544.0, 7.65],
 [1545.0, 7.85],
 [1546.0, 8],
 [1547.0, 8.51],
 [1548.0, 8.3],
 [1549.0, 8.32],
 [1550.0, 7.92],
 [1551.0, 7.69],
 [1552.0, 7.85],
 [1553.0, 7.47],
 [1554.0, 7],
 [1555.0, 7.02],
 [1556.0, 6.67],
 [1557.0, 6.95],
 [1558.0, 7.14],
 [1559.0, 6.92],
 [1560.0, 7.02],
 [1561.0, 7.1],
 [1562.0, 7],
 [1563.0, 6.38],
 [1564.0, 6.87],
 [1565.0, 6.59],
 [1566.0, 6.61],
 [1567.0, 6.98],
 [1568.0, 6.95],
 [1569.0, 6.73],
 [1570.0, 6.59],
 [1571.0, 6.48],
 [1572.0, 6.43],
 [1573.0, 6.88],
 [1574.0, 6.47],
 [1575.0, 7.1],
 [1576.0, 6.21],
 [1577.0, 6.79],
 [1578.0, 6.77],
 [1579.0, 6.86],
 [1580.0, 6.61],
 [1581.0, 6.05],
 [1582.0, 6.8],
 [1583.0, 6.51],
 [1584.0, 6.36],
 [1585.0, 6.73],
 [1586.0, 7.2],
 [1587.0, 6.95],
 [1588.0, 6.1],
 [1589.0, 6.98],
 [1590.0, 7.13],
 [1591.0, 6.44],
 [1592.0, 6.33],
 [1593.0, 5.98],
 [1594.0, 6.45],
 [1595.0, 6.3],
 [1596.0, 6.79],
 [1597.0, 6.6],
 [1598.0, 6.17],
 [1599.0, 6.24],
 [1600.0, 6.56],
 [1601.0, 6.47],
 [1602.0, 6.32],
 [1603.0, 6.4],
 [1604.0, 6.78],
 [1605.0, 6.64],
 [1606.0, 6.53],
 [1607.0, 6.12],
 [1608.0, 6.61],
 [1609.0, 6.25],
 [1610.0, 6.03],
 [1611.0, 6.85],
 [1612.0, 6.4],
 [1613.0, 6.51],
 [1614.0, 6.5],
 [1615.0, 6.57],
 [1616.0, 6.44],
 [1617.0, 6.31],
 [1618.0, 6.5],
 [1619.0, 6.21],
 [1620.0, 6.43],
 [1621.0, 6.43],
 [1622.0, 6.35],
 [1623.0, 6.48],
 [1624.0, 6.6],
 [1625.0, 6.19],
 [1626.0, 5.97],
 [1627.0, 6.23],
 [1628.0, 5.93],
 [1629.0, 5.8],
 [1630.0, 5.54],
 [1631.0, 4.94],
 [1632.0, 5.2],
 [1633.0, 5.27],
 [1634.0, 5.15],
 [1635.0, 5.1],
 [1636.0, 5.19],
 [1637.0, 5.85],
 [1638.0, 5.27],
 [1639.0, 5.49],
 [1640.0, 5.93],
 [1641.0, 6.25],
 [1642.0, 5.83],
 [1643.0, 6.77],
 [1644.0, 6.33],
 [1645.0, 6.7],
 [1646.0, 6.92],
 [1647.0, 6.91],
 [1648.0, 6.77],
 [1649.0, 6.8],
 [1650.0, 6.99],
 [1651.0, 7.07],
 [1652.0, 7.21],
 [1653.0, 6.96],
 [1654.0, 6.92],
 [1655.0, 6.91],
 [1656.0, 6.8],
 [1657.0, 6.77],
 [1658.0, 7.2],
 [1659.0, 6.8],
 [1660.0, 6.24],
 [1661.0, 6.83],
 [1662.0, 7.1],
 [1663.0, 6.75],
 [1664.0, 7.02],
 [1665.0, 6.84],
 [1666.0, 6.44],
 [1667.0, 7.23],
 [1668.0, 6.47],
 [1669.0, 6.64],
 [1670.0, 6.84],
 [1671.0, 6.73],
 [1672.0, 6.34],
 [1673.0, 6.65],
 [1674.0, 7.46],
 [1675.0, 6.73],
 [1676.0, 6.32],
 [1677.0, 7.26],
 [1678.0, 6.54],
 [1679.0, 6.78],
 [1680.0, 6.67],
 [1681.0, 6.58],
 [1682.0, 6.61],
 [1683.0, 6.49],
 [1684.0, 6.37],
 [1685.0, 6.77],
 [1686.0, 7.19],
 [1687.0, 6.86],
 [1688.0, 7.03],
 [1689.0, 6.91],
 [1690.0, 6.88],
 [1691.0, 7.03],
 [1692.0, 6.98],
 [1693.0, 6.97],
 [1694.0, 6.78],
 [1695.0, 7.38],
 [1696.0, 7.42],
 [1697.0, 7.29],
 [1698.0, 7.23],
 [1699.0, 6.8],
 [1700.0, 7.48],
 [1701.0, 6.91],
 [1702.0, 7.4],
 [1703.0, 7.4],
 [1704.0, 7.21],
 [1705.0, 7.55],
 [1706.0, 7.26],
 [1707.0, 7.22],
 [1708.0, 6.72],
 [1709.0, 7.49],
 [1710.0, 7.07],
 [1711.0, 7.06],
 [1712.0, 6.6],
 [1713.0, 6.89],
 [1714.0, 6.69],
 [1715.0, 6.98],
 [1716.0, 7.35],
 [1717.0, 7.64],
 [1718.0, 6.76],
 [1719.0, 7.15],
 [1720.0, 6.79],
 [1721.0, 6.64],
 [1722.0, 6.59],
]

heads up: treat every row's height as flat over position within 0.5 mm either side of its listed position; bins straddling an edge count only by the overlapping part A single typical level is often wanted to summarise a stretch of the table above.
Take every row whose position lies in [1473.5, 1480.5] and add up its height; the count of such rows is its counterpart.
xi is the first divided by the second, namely 6.69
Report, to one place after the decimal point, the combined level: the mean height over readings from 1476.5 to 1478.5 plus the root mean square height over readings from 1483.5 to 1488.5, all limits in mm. 13.7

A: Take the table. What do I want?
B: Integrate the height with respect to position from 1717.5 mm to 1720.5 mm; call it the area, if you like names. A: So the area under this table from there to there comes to 20.7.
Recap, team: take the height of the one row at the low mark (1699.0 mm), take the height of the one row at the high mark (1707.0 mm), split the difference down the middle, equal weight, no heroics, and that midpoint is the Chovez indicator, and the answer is 7.01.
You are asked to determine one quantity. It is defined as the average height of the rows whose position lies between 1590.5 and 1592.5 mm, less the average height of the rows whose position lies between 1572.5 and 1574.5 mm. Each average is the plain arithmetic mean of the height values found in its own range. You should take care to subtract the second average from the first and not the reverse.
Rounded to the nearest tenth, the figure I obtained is -0.3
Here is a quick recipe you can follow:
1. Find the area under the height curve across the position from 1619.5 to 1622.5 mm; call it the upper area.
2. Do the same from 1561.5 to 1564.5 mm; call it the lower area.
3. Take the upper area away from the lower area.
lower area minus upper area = 1.0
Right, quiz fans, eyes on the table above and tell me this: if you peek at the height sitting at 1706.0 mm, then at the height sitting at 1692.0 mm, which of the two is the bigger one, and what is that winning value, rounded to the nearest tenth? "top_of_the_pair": 7.3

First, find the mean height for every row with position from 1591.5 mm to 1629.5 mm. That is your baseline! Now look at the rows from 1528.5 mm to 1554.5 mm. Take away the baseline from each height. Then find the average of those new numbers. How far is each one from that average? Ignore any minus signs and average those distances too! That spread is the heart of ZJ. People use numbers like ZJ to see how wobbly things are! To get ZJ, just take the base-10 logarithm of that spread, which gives -0.28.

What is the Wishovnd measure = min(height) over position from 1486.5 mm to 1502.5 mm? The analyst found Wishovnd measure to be 6.27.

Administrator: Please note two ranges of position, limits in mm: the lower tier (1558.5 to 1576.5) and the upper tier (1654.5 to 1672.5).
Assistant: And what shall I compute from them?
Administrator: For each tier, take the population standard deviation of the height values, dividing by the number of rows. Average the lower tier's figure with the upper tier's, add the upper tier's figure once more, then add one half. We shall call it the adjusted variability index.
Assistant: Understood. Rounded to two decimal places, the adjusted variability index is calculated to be 1.03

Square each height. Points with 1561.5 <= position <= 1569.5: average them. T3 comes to 45.8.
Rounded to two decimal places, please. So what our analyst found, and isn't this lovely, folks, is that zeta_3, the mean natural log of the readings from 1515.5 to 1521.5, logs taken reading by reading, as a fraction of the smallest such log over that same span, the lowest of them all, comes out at 1.02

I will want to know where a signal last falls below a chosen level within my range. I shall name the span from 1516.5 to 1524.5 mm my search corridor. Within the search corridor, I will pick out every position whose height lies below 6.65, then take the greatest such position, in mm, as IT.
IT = 1518.0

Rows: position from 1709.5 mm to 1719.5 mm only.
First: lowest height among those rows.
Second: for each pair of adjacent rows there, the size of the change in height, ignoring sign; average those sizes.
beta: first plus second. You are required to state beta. 7.0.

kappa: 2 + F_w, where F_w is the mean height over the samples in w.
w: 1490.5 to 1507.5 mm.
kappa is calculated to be 8.80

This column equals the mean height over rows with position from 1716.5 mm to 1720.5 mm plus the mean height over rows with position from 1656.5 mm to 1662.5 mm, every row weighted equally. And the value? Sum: 13.91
